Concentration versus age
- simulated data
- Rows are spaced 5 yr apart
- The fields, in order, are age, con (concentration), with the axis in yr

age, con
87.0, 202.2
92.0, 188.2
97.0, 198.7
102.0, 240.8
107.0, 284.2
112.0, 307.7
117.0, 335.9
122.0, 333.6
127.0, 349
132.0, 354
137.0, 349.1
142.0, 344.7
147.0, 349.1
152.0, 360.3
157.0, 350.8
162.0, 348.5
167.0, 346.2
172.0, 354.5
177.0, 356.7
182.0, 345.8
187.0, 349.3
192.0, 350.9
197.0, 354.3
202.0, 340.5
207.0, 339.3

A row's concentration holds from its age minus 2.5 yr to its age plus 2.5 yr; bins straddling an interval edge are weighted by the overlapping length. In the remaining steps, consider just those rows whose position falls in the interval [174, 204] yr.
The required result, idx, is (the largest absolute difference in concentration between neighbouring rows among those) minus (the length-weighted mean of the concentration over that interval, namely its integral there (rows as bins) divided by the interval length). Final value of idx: -336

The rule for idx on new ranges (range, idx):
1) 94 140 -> -262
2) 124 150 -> -344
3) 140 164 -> -340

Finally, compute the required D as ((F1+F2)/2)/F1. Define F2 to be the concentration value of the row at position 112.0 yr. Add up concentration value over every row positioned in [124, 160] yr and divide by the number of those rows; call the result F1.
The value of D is 0.94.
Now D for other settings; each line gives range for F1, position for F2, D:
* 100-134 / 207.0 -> 1.04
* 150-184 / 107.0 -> 0.90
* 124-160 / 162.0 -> 1.00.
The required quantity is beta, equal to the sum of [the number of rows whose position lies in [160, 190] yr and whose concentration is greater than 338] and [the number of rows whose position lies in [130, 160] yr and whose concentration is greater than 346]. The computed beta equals 11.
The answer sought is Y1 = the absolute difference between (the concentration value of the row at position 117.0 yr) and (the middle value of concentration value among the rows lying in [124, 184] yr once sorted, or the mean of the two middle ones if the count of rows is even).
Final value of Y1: 13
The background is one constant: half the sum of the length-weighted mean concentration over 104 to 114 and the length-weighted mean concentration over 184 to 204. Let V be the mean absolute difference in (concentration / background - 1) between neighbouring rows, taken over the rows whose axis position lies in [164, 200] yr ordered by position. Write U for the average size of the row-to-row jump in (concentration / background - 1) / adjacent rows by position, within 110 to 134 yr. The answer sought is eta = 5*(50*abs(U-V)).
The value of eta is 6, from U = 0.040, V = 0.0155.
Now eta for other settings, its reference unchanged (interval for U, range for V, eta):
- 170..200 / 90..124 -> 16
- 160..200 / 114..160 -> 2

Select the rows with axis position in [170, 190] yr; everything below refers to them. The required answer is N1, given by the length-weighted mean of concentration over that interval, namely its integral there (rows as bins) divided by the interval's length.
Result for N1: 351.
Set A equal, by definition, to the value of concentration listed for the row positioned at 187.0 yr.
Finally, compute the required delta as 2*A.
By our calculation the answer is 699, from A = 349.3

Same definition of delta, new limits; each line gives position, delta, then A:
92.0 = 376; 188.2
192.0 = 702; 350.9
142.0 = 689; 344.7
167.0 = 692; 346.2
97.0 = 397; 198.7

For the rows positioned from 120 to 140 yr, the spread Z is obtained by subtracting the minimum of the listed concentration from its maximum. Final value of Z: 20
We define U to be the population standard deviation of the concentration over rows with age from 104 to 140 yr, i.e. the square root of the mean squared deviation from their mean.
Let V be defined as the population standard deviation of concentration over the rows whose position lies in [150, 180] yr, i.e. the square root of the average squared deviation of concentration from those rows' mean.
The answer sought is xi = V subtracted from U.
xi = 19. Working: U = 24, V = 4.8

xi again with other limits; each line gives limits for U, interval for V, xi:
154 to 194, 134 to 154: -2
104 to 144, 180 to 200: 20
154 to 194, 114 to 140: -5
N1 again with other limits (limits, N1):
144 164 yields 352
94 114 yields 255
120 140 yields 347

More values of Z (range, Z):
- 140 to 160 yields 16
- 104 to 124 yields 52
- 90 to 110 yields 96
